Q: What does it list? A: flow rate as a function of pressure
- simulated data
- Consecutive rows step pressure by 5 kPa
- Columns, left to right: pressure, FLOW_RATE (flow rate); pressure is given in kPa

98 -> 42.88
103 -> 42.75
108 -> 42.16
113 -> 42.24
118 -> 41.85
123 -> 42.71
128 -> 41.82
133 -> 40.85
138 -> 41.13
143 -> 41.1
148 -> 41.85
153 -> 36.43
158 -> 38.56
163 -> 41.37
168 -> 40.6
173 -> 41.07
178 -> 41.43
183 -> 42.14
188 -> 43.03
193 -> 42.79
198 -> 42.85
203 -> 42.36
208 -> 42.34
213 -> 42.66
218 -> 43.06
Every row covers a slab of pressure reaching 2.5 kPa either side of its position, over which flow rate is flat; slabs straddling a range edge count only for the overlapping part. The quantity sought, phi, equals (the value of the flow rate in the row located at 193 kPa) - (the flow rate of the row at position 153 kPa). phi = 6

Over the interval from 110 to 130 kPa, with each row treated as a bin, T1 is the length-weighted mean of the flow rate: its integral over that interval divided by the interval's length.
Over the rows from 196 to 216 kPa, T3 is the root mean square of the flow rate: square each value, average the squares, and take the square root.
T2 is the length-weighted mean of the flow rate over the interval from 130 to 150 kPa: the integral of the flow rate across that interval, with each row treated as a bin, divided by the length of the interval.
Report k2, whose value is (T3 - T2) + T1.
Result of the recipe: 43.5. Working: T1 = 42.2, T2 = 41.2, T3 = 42.6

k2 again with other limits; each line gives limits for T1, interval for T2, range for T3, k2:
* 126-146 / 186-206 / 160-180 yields 39.6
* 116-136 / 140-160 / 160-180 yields 43.4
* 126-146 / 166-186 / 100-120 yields 42.1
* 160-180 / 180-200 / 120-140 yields 40.0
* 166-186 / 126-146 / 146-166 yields 39.8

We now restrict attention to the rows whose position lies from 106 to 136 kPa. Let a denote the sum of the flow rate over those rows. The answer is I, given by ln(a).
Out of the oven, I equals 5.53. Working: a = 251.6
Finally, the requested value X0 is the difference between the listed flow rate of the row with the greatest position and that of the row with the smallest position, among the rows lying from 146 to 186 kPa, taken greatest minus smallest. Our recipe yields 0.3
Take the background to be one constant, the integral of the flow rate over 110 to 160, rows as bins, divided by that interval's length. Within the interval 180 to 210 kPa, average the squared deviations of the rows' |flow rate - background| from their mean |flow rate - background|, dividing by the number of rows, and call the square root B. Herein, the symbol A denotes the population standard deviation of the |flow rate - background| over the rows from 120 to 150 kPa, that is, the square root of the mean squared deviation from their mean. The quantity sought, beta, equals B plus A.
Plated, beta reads 0.9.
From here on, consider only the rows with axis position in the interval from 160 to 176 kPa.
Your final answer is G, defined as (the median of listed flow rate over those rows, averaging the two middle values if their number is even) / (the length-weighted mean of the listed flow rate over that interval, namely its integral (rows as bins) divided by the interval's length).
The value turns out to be 1.003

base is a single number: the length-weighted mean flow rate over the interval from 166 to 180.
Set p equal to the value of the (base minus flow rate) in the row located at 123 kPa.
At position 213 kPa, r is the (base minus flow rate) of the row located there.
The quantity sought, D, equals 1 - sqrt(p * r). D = -0.7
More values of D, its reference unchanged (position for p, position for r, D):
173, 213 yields 0.8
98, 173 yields 0.7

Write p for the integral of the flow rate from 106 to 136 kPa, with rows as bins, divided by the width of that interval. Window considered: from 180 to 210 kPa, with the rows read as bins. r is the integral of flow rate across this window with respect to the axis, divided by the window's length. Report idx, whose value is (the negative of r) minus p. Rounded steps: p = 41.9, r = 42.6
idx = -84.5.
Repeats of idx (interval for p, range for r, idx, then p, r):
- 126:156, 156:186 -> -81.4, 40.5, 40.9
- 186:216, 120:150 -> -84.2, 42.7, 41.6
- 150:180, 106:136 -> -81.8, 39.9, 41.9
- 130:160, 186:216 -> -82.7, 40.0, 42.7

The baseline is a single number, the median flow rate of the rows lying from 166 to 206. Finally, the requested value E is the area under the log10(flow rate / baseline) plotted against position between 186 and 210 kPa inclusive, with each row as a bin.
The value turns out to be 0.1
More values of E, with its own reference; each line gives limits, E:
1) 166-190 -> -0.2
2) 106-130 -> 0.0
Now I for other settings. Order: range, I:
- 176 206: 5.54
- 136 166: 5.48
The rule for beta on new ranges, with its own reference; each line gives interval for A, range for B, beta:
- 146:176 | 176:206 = 2.1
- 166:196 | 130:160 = 2.4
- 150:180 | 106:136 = 2.1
